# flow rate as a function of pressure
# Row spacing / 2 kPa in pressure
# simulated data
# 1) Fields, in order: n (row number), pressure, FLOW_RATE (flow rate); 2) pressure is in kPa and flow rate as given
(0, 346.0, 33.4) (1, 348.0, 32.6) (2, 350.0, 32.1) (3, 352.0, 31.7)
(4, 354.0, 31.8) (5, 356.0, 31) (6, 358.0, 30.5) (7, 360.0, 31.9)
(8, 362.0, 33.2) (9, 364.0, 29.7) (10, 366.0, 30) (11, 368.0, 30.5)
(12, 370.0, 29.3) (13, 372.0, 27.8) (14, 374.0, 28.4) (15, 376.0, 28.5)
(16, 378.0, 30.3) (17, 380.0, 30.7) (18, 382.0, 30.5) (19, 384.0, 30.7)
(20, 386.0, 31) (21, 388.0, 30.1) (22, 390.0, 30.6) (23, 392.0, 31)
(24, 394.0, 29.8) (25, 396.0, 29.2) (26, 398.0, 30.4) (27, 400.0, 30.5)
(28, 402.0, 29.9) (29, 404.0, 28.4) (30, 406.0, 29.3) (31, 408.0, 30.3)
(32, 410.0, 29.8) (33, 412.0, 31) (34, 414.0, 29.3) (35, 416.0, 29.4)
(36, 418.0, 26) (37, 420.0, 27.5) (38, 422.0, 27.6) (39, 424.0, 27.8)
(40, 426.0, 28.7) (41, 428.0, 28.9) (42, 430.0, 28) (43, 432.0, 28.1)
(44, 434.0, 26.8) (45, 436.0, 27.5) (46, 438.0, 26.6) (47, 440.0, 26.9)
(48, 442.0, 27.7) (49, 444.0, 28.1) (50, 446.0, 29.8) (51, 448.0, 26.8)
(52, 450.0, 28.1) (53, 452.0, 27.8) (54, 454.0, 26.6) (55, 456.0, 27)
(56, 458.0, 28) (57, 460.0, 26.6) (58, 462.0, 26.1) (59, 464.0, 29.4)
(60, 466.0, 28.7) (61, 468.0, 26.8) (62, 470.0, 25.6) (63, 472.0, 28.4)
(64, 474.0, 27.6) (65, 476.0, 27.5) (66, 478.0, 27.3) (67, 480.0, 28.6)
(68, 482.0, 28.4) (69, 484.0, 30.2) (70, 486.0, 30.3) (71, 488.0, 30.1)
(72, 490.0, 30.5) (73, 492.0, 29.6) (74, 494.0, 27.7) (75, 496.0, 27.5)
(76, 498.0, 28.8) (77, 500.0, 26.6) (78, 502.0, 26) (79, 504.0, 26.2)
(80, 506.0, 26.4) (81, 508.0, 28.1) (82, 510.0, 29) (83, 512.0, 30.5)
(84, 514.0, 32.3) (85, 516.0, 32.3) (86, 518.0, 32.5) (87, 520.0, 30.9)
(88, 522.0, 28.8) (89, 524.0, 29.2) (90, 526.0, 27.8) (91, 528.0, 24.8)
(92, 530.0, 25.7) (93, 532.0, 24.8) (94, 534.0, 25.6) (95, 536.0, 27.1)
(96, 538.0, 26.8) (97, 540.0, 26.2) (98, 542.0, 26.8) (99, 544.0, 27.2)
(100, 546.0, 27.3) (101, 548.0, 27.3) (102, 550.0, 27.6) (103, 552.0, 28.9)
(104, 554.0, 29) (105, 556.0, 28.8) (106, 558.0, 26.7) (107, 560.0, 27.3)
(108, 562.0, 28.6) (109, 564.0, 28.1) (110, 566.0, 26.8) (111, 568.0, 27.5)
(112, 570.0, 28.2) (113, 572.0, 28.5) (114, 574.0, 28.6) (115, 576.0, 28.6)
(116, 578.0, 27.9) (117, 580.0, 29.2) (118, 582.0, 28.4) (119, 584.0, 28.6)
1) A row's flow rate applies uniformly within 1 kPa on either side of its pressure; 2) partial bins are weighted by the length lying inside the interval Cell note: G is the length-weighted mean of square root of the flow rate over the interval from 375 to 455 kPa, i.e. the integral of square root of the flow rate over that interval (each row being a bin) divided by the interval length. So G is 5.37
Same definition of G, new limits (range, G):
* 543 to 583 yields 5.29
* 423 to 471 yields 5.25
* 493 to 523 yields 5.37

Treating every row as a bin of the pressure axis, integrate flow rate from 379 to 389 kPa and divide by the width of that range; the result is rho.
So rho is 30.6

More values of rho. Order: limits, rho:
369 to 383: 29.4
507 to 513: 29.2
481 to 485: 29.3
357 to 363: 31.9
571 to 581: 28.6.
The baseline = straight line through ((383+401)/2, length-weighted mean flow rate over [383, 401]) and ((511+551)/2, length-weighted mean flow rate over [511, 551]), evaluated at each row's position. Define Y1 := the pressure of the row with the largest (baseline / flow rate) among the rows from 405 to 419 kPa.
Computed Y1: 418.0 kPa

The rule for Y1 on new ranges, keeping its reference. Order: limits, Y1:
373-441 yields 418.0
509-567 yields 528.0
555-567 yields 558.0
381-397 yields 396.0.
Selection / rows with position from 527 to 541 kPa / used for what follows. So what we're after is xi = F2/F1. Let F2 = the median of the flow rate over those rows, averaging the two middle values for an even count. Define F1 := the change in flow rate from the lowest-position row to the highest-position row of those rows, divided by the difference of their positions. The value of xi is 220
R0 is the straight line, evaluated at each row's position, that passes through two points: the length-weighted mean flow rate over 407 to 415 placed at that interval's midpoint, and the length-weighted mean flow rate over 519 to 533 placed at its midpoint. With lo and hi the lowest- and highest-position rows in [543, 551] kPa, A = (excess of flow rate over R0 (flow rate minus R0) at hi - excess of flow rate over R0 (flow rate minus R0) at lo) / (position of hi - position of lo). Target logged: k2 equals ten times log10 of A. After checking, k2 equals -10.5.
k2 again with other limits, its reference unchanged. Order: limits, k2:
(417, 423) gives -3.7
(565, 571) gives -4.3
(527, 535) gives -8.1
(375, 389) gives -8.1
